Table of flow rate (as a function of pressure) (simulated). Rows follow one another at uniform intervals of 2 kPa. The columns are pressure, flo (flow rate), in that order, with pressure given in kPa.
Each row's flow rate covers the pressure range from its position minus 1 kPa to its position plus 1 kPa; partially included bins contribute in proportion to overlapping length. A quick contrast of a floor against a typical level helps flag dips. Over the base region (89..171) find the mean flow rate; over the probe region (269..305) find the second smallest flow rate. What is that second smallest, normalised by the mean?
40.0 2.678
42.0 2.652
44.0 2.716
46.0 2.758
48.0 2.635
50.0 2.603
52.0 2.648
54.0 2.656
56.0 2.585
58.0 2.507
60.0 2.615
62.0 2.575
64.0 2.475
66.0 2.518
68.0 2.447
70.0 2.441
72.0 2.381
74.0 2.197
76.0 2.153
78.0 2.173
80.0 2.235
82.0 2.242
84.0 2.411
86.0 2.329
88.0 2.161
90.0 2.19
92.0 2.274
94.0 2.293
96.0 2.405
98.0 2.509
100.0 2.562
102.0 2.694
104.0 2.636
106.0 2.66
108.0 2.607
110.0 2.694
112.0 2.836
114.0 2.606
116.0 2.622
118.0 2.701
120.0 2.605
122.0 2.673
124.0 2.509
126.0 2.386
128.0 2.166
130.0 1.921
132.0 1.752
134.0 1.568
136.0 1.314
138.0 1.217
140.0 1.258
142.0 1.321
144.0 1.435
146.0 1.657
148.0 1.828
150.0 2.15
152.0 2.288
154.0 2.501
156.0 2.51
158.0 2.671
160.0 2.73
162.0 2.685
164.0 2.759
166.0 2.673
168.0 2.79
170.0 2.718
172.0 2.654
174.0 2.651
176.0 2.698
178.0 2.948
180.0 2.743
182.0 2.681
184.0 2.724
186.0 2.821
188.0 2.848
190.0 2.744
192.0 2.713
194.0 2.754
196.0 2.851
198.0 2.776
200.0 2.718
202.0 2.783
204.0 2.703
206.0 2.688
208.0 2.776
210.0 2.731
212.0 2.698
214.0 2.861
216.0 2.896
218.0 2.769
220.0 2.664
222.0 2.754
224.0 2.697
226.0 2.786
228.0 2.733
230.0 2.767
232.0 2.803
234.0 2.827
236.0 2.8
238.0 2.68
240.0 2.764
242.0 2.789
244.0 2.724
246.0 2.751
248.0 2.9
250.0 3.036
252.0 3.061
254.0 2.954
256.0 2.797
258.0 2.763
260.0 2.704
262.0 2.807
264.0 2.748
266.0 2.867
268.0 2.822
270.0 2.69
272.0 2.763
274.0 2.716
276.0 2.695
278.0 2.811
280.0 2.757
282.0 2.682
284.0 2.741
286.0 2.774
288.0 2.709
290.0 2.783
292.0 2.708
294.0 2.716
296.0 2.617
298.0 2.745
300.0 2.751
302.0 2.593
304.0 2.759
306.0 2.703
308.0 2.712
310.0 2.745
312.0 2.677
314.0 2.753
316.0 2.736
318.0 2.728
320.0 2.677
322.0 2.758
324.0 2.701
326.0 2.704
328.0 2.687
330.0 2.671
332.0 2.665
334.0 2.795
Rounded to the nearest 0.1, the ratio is 1.1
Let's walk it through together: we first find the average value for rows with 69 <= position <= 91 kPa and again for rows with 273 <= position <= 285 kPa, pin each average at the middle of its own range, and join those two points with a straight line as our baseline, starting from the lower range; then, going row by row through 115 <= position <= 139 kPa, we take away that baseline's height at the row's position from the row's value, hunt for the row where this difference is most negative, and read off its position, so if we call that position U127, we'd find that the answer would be 138.0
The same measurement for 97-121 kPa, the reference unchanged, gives 98.0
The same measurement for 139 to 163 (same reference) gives 140.0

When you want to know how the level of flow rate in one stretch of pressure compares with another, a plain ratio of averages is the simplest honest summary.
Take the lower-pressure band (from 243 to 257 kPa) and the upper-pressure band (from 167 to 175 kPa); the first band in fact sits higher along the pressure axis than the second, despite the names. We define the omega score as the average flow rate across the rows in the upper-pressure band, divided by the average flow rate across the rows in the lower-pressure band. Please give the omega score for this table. 0.94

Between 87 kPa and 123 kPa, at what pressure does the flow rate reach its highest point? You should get 112.0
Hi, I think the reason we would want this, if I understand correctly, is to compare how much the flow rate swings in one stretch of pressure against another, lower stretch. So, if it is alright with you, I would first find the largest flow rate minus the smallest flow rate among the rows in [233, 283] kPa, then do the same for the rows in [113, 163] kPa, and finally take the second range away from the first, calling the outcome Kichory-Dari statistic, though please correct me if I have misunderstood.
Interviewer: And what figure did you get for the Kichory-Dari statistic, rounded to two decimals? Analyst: -1.13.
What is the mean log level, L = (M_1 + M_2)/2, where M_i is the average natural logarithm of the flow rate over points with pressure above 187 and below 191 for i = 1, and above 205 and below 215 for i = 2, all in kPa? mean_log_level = 1.02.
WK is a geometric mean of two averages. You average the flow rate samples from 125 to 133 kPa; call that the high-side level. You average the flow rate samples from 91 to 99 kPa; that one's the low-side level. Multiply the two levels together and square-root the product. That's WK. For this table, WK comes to 2.21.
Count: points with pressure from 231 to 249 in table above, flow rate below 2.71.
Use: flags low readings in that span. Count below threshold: 1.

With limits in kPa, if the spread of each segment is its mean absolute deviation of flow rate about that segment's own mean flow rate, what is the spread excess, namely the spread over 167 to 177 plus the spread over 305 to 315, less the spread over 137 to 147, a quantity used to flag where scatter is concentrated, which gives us -0.07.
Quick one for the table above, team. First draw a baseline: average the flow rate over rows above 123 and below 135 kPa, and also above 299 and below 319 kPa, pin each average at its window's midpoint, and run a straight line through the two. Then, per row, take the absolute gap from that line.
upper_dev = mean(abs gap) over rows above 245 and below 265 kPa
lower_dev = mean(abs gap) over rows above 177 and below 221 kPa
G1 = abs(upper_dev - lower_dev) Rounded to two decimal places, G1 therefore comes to 0.12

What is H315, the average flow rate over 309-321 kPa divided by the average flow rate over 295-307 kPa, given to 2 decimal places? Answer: 1.01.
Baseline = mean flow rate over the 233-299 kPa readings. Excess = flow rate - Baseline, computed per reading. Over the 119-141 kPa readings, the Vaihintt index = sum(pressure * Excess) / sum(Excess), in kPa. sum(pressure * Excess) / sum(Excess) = 134.0 kPa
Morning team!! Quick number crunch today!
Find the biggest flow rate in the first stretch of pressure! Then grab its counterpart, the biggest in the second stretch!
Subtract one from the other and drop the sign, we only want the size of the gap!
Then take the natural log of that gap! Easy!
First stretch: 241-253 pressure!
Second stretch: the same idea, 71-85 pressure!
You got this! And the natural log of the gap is -0.4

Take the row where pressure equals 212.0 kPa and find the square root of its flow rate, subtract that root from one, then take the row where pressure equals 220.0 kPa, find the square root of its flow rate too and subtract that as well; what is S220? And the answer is -2.27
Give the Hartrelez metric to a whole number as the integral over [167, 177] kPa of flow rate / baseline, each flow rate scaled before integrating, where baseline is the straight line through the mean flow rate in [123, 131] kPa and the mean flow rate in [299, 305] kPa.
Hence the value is 11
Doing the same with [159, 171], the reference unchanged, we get 14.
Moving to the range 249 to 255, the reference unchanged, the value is 7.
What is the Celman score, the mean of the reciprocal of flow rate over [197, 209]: 0.365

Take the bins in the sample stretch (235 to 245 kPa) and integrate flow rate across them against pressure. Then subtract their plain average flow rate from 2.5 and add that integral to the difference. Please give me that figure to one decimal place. 27.3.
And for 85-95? 22.7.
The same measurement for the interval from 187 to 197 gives 27.5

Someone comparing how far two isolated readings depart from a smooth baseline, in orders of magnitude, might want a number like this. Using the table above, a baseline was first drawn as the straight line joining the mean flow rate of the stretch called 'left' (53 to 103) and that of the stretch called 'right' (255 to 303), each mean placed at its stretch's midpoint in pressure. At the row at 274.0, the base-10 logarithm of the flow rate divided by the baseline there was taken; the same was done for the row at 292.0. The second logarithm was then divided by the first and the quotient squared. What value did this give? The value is 11.9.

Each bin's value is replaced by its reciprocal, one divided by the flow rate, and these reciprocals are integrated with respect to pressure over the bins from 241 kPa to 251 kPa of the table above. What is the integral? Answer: 3.53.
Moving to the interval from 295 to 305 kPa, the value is 3.72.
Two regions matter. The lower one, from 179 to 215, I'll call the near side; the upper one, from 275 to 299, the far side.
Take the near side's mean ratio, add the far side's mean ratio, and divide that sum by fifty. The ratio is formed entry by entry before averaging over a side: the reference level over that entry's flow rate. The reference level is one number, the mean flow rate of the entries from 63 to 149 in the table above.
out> 0.0326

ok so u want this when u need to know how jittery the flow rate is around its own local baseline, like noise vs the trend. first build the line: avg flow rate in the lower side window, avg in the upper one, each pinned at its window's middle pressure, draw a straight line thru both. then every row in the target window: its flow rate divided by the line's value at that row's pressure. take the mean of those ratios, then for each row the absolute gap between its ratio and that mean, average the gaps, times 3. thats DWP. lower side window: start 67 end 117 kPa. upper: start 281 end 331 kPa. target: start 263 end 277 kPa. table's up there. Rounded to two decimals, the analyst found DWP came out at 0.06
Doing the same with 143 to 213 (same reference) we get 0.24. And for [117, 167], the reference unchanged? 0.58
